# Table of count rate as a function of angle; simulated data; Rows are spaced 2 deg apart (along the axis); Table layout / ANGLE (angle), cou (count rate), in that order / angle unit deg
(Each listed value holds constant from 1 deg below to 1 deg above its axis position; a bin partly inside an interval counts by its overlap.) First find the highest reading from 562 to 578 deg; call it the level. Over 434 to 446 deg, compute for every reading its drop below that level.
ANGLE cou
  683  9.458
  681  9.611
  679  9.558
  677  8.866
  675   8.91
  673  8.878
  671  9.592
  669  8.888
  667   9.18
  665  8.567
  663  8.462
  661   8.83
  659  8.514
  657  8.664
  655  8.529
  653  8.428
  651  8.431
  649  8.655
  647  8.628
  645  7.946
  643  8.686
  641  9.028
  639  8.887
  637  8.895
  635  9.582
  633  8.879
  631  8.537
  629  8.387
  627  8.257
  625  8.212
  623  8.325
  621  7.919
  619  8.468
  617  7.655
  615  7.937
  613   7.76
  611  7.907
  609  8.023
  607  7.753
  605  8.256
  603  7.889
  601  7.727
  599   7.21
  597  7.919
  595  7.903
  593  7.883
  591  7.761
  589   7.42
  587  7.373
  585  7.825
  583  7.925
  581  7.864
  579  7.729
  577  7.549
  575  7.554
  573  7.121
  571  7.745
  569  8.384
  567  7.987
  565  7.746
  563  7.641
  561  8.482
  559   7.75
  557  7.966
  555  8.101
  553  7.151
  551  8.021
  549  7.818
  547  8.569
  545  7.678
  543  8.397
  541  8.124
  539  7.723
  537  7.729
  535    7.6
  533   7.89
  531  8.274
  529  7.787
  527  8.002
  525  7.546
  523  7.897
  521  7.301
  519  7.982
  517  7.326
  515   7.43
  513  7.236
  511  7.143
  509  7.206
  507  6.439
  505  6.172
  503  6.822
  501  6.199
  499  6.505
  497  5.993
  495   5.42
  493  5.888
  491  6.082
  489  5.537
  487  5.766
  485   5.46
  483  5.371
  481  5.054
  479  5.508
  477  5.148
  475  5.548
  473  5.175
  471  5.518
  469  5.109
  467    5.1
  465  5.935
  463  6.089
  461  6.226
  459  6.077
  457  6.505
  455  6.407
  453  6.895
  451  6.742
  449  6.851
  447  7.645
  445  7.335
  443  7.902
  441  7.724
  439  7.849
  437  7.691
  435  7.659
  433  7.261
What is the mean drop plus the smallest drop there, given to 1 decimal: 1.2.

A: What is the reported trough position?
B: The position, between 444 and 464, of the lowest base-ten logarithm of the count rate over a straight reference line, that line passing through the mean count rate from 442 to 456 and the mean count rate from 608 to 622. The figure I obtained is 463 deg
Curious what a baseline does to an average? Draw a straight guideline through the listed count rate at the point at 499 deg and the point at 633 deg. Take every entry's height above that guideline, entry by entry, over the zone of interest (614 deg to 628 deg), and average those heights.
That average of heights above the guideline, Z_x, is -0.6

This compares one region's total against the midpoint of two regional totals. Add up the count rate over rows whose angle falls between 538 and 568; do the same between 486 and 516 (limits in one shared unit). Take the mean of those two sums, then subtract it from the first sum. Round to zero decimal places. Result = 12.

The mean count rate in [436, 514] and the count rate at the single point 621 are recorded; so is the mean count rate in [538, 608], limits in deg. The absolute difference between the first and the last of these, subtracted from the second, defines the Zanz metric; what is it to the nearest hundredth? 6.38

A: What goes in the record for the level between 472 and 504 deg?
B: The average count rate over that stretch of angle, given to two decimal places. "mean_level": 5.72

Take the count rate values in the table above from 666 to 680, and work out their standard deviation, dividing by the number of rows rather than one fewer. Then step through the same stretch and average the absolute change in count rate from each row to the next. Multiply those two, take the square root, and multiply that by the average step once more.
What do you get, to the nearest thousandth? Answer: 0.146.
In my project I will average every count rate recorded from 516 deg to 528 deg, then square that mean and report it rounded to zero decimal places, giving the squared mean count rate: 59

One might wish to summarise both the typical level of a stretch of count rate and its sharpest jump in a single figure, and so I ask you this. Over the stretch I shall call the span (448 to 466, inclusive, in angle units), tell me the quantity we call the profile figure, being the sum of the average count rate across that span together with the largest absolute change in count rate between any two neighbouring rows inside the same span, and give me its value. 6.9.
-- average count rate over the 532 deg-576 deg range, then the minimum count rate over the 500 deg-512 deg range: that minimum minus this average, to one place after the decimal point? -1.7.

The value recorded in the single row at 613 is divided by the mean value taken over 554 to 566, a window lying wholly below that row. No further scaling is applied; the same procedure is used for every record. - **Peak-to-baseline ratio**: 0.98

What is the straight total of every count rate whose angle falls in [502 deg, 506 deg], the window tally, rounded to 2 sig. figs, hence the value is 13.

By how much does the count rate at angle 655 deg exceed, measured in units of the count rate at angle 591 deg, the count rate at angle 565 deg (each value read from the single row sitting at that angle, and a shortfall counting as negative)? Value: 0.1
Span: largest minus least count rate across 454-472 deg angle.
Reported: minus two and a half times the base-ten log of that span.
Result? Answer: -0.37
